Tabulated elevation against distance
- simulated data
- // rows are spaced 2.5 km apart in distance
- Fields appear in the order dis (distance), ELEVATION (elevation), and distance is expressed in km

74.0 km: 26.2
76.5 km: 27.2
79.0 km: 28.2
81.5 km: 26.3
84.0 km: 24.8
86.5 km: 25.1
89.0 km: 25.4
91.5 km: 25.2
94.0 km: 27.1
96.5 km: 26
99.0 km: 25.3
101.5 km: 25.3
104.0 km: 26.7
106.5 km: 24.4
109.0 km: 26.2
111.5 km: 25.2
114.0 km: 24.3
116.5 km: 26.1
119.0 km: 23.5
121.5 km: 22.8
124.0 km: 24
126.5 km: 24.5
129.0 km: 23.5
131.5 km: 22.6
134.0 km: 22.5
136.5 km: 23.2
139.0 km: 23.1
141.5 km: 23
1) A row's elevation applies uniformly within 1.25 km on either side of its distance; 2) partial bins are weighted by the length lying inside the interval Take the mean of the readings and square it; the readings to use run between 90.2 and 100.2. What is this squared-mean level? 671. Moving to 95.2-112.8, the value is 655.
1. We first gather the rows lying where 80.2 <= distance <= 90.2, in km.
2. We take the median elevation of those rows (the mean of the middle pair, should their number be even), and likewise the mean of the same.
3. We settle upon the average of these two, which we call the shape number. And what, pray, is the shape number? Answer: 25.3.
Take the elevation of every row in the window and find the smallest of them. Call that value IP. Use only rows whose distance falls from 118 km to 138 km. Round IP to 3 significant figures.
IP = 22.5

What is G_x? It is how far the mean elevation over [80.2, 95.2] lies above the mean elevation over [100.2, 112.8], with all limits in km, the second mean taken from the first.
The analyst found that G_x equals 0.1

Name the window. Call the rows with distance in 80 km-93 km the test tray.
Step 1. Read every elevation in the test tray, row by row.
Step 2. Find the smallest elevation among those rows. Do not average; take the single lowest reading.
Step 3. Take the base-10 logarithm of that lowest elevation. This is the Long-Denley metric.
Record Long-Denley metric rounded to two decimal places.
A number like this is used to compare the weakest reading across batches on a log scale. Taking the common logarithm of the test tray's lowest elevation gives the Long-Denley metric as 1.39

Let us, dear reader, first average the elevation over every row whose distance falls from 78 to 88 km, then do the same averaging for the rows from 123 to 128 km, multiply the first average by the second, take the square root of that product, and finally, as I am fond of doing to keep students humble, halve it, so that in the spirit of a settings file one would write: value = 12.6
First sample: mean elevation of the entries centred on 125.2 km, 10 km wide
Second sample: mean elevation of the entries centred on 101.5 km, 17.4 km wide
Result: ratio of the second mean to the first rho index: 1.09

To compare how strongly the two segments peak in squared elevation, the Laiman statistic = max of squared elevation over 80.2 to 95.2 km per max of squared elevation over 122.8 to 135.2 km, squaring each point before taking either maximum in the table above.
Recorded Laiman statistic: 1.22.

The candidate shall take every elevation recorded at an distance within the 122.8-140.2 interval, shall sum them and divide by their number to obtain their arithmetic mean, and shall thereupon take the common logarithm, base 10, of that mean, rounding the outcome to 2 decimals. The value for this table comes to 1.37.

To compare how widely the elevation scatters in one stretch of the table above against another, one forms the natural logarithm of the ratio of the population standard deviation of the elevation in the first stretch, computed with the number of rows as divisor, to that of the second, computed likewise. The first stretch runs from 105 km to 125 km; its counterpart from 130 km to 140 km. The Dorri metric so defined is 1.3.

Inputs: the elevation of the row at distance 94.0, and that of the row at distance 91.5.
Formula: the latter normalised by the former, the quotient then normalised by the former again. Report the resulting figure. 0.034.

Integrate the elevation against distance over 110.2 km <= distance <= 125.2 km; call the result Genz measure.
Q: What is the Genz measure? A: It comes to 365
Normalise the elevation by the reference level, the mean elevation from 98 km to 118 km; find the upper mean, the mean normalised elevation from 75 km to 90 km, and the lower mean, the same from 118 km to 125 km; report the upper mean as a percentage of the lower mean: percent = 112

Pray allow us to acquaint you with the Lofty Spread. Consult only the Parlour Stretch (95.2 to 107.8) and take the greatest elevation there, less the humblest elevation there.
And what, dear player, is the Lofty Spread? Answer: 2.3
